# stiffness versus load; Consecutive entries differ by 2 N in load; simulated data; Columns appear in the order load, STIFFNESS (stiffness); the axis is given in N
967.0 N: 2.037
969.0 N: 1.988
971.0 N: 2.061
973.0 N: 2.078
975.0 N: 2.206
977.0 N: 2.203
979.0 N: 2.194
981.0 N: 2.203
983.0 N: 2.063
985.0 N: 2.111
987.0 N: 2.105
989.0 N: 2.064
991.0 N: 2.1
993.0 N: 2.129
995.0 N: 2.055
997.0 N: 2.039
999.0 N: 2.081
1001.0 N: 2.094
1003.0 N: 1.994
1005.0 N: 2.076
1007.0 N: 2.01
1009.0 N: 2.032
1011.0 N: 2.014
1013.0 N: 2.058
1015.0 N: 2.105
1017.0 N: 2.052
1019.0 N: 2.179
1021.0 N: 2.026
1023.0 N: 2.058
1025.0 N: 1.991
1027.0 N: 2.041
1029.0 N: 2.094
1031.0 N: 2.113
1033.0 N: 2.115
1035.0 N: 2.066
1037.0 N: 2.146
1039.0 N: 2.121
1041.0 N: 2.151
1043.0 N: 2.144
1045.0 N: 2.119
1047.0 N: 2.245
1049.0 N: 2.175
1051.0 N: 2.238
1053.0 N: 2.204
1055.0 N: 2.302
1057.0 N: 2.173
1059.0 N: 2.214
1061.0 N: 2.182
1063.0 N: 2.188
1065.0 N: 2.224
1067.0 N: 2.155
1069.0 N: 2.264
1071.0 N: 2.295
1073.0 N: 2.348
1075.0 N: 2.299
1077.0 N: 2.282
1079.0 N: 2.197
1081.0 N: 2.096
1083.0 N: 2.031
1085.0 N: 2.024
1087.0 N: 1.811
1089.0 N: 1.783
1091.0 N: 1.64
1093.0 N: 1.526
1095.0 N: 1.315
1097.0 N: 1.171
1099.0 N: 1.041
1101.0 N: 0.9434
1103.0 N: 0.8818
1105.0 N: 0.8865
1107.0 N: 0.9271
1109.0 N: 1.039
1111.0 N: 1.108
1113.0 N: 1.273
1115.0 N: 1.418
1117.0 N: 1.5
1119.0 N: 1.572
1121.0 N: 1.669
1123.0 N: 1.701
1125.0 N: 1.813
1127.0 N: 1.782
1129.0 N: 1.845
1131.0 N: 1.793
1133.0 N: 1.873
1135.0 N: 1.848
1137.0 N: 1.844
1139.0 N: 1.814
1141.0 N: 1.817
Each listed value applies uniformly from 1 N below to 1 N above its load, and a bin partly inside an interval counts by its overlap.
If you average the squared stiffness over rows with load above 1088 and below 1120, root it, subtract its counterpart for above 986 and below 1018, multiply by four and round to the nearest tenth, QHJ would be -3.1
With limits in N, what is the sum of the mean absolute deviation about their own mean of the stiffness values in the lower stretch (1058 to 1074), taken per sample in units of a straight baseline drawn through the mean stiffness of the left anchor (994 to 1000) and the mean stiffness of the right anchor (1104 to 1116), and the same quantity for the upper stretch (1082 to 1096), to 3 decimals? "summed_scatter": 0.198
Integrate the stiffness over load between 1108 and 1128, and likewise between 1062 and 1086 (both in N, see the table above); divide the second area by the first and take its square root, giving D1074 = 1.33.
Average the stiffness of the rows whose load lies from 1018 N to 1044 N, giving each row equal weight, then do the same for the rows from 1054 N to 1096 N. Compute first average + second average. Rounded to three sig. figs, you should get 4.16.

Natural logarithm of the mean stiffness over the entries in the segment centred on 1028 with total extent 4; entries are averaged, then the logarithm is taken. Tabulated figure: 0.73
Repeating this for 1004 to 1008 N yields 0.71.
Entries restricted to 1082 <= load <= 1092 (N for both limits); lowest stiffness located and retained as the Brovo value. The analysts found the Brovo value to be 1.64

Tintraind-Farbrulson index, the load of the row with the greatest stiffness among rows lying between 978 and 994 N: 981.0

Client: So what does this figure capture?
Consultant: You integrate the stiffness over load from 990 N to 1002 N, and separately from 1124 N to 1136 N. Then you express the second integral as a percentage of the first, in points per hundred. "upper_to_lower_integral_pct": 88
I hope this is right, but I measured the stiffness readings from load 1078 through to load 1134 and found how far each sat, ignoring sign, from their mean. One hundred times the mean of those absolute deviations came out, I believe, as 34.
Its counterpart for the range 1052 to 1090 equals 11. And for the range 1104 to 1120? 23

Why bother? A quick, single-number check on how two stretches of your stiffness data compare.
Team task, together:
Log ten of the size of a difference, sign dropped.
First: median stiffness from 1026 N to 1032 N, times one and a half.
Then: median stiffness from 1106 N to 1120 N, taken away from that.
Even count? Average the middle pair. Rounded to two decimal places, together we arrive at 0.27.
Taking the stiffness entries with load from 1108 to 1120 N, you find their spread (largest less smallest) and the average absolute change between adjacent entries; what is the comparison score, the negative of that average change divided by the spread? -0.20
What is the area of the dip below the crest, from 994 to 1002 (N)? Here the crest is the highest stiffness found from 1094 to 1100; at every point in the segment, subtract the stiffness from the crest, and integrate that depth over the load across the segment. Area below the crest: -6.0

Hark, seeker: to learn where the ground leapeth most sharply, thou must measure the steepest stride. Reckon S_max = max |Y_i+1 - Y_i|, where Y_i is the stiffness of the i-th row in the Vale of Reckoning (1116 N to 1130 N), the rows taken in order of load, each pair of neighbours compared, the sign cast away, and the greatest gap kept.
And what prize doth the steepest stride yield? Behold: 0.112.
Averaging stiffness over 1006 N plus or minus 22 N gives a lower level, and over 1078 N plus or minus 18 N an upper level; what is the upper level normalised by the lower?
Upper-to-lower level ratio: 1.0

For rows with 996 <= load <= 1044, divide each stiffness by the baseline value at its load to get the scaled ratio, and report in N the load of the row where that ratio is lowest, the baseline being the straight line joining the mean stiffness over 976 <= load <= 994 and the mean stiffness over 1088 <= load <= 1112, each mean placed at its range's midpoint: 997.0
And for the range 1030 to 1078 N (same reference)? 1035.0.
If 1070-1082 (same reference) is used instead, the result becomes 1081.0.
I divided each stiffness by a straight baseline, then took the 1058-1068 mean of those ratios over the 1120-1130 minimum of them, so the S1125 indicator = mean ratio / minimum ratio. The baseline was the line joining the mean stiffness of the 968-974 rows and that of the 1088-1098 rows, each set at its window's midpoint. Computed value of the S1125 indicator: 1.10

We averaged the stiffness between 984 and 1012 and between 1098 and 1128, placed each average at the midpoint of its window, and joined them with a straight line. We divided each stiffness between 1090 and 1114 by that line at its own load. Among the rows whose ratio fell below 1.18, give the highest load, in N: 1113.0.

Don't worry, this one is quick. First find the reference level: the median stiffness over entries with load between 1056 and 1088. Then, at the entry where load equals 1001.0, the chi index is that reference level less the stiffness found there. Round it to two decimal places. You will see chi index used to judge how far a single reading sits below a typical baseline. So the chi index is 0.10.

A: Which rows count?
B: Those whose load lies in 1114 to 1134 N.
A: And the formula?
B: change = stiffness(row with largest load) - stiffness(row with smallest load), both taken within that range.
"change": 0.5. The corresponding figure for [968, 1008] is 0.0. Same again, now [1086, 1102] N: -0.9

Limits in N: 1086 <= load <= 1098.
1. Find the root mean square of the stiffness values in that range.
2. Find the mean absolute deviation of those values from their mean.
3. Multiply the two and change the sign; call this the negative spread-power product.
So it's -0.32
